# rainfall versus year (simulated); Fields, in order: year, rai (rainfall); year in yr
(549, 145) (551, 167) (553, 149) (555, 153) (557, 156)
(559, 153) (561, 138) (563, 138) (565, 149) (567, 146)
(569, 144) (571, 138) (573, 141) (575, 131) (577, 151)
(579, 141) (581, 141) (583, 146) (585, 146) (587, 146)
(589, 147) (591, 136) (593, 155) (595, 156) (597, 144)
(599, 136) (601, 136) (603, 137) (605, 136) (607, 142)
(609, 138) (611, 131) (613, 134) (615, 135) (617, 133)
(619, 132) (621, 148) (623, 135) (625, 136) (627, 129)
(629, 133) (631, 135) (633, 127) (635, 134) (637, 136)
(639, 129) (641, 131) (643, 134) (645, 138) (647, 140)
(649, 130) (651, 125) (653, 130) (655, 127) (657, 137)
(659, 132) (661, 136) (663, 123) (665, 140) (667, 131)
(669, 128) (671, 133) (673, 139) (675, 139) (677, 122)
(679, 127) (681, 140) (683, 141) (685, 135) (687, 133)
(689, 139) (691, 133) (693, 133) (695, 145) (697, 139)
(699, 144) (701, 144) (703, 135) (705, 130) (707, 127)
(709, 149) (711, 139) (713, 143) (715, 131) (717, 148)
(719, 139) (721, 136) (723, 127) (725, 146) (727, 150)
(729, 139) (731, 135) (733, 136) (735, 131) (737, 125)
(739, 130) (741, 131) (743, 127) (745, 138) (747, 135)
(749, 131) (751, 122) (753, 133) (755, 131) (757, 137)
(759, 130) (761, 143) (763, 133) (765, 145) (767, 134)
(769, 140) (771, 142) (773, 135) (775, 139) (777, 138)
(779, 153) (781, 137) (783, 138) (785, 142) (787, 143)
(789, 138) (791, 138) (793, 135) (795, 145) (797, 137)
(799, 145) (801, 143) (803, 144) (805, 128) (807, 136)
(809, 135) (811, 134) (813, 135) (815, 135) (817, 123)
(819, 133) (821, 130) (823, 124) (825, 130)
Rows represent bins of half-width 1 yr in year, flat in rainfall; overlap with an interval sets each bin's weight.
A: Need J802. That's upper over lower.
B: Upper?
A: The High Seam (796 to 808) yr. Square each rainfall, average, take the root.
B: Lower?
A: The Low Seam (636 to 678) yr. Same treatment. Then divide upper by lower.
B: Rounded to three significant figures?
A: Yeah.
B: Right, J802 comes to 1.05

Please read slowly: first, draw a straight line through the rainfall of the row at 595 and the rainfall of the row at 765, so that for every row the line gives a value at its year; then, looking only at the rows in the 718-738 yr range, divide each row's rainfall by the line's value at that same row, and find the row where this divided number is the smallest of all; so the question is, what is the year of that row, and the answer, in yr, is 737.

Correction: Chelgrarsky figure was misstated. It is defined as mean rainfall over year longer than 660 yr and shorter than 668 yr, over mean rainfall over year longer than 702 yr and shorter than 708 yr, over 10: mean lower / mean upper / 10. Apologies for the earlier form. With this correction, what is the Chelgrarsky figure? 0.101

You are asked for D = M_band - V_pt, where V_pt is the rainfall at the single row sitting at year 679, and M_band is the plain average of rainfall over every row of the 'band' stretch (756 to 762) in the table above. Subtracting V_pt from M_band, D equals 10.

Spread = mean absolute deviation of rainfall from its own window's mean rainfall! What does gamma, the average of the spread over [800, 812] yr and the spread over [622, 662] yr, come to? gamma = 4.0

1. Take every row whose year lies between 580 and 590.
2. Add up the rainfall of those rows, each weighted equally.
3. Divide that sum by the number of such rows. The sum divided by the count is 145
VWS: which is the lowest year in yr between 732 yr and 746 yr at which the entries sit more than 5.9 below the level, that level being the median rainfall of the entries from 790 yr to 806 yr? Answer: 735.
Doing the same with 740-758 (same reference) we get 741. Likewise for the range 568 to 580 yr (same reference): 575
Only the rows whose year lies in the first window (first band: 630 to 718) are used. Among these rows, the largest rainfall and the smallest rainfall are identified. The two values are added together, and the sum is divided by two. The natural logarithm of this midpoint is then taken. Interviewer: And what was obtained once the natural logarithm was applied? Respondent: 4.91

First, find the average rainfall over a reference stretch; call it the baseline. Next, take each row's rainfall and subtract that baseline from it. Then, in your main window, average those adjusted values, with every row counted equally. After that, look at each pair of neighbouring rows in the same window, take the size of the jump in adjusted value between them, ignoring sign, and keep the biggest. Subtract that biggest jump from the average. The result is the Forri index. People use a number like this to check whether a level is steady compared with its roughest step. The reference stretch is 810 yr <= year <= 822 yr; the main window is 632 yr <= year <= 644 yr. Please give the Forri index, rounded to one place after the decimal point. -6.8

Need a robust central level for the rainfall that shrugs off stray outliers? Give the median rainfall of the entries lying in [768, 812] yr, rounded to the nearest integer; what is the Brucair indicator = 138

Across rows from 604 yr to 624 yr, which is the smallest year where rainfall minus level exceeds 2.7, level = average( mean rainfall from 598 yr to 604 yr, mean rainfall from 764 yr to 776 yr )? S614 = 607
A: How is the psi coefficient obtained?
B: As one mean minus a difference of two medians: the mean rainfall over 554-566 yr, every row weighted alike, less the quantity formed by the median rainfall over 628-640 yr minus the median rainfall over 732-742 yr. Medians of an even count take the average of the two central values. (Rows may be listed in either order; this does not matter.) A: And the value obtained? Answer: 145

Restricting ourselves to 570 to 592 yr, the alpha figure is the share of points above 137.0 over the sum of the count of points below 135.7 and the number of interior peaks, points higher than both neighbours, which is 0.20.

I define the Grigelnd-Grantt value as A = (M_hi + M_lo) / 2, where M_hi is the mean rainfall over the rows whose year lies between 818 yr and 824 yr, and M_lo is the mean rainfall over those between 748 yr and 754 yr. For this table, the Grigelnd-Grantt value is 129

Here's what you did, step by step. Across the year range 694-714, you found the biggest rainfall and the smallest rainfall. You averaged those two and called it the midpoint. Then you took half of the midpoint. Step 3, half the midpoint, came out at 69.0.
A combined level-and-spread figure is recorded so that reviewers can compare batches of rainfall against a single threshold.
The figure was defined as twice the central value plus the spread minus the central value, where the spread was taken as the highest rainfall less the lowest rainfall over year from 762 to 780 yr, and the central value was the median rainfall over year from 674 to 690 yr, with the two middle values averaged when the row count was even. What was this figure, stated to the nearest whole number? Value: 157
